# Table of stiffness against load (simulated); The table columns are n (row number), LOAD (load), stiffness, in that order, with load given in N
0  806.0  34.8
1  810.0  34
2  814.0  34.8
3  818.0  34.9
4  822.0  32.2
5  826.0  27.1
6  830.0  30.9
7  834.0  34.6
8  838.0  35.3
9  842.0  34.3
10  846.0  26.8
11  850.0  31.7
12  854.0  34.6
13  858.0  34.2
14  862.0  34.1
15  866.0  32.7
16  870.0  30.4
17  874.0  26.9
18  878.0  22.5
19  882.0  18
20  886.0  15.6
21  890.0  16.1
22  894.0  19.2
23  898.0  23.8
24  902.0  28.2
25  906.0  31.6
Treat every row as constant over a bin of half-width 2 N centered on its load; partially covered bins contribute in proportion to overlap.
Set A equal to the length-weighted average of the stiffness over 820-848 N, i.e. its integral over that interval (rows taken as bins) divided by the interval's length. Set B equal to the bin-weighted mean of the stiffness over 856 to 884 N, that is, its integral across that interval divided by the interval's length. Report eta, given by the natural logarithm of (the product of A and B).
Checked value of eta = 6.80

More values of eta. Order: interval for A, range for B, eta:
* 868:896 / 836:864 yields 6.55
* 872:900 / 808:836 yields 6.50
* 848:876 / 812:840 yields 6.96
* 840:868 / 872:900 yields 6.50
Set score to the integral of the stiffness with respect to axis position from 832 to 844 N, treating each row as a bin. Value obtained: 417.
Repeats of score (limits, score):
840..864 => 783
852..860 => 275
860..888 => 721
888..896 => 141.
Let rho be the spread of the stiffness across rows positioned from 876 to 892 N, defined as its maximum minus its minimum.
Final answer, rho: 7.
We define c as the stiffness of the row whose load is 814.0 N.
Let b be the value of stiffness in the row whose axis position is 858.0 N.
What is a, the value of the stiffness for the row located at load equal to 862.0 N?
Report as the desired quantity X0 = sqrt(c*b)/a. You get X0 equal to 1.0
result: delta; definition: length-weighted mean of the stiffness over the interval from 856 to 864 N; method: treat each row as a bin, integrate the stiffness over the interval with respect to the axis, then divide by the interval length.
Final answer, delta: 34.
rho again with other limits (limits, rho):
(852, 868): 2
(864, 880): 10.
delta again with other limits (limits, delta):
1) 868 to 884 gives 24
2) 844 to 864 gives 32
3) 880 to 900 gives 19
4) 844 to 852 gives 29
